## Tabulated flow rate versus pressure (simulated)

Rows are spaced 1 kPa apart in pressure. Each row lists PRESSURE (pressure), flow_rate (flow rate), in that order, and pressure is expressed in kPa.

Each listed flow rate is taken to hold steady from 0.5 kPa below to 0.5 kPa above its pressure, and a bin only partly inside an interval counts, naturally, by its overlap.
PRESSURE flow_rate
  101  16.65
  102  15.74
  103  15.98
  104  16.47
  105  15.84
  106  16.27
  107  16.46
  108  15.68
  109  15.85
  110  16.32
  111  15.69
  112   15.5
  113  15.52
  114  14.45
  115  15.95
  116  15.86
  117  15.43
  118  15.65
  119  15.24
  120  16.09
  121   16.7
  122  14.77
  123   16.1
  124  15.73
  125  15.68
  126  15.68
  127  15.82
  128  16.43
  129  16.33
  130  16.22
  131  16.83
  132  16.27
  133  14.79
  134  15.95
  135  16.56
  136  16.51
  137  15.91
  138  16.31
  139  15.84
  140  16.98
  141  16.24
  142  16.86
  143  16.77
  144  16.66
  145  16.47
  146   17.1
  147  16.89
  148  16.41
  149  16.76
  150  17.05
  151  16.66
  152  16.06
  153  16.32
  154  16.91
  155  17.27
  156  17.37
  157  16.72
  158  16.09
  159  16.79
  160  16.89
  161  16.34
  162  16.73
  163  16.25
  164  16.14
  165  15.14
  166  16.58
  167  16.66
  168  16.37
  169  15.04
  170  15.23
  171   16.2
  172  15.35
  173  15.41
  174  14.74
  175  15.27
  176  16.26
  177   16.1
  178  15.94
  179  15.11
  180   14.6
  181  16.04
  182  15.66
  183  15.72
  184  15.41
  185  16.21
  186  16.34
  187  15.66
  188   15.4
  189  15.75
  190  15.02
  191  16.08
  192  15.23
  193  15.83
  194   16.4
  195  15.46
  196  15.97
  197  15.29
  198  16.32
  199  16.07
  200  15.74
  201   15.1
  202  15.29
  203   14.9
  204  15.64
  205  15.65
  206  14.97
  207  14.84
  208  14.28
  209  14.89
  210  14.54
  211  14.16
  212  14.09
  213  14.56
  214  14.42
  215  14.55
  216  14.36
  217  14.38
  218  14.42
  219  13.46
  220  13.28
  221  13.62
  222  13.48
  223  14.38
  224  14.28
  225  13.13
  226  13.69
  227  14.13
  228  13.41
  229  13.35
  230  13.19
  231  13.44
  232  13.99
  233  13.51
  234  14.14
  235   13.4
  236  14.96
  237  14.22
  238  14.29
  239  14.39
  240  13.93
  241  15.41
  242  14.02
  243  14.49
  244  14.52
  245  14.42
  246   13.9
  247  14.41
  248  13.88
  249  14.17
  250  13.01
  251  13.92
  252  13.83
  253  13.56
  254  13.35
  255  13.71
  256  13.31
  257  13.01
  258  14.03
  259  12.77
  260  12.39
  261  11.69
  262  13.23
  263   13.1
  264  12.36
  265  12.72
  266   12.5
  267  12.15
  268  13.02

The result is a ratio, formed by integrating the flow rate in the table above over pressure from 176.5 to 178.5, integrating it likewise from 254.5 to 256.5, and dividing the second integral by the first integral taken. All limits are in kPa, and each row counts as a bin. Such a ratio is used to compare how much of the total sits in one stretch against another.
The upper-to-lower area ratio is 0.84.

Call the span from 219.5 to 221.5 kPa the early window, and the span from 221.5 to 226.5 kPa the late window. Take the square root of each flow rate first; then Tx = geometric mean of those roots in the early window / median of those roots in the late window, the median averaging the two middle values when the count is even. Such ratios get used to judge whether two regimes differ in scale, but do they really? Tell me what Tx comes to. 0.99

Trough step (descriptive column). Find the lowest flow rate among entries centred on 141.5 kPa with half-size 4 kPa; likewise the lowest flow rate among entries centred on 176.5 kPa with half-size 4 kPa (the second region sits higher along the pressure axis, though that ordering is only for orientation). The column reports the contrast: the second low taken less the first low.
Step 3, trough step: -1.2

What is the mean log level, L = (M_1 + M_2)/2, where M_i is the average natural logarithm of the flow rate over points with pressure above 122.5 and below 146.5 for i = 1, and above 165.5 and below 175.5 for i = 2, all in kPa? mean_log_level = 2.77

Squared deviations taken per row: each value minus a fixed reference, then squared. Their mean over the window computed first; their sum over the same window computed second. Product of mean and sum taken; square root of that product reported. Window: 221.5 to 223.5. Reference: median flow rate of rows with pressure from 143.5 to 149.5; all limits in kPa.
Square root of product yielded 11.2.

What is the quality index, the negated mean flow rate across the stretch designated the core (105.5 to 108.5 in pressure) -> -16.1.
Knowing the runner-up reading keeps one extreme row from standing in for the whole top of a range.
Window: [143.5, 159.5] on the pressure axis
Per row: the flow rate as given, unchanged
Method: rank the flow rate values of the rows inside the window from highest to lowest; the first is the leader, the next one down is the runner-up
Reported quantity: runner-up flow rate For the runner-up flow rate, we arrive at 17.27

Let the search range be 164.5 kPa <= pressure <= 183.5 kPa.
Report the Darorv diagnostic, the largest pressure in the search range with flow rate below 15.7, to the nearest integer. 182 kPa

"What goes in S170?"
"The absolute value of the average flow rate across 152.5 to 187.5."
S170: 16.0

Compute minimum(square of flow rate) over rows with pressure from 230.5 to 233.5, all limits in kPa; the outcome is 181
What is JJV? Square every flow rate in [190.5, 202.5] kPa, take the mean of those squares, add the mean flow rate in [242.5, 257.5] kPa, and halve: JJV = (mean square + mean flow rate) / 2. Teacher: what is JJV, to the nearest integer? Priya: 131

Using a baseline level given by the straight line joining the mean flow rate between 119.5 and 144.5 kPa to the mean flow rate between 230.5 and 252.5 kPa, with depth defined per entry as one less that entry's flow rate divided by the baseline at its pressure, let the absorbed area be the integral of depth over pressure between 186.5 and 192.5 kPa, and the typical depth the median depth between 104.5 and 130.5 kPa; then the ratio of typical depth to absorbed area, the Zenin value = -0.21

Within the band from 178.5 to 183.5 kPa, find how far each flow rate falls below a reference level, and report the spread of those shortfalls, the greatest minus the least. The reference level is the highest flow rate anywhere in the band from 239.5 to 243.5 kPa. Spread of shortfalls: 1.4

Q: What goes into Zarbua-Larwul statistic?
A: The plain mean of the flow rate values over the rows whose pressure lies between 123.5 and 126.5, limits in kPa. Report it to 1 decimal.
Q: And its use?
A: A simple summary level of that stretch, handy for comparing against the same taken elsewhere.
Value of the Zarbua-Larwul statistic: 15.7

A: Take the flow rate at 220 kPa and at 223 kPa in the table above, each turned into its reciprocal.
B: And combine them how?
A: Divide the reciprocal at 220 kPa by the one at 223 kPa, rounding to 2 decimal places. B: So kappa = 1.08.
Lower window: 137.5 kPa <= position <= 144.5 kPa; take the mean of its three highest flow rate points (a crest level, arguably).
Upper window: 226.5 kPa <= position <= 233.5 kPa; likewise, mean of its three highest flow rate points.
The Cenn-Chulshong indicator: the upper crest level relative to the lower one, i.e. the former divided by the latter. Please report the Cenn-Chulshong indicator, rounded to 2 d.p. 0.82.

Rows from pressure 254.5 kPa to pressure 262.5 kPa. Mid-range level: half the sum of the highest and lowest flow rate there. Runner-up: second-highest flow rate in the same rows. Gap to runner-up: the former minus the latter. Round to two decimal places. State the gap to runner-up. -0.85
